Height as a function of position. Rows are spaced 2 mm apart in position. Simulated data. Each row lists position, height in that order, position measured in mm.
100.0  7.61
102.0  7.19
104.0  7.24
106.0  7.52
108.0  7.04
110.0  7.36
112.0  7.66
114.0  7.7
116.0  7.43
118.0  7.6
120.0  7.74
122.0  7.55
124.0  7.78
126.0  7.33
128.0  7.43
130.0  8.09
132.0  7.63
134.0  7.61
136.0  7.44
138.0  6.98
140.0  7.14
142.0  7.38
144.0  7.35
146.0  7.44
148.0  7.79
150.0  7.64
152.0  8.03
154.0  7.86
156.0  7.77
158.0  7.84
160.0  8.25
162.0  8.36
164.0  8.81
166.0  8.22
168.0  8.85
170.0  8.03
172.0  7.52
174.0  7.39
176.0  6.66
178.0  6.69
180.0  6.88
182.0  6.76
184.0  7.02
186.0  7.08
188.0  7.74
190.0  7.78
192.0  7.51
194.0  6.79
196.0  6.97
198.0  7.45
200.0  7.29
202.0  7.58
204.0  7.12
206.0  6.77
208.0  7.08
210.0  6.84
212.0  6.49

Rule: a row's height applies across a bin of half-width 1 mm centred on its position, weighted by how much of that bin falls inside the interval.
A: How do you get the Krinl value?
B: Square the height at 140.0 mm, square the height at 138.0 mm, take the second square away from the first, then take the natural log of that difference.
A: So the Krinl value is 0.8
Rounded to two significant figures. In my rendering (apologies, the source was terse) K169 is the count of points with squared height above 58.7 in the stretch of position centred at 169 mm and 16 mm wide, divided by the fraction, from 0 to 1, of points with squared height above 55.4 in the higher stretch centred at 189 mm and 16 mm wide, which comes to 13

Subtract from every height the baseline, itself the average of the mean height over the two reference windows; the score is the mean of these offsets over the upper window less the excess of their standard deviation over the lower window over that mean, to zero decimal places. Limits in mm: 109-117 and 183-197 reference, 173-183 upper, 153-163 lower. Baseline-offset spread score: -1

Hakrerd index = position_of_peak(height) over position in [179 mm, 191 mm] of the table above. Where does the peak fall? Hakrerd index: 190.0 mm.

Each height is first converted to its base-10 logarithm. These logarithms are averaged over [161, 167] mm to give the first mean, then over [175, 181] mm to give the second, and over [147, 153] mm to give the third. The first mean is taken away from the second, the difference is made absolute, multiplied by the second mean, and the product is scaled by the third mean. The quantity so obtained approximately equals 0.073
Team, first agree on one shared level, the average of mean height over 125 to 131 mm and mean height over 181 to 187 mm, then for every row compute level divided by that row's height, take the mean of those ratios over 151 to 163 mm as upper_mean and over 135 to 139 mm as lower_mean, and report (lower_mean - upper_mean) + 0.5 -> 0.60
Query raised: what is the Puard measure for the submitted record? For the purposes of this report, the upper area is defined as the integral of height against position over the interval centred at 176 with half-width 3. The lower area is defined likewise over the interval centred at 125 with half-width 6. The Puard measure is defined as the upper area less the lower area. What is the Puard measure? -50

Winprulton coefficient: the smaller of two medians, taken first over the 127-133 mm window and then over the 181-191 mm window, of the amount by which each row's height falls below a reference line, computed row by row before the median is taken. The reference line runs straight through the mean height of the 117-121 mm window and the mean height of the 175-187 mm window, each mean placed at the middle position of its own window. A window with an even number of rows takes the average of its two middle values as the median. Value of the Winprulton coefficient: -0.30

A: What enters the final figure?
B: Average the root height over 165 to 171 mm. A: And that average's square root 1.70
